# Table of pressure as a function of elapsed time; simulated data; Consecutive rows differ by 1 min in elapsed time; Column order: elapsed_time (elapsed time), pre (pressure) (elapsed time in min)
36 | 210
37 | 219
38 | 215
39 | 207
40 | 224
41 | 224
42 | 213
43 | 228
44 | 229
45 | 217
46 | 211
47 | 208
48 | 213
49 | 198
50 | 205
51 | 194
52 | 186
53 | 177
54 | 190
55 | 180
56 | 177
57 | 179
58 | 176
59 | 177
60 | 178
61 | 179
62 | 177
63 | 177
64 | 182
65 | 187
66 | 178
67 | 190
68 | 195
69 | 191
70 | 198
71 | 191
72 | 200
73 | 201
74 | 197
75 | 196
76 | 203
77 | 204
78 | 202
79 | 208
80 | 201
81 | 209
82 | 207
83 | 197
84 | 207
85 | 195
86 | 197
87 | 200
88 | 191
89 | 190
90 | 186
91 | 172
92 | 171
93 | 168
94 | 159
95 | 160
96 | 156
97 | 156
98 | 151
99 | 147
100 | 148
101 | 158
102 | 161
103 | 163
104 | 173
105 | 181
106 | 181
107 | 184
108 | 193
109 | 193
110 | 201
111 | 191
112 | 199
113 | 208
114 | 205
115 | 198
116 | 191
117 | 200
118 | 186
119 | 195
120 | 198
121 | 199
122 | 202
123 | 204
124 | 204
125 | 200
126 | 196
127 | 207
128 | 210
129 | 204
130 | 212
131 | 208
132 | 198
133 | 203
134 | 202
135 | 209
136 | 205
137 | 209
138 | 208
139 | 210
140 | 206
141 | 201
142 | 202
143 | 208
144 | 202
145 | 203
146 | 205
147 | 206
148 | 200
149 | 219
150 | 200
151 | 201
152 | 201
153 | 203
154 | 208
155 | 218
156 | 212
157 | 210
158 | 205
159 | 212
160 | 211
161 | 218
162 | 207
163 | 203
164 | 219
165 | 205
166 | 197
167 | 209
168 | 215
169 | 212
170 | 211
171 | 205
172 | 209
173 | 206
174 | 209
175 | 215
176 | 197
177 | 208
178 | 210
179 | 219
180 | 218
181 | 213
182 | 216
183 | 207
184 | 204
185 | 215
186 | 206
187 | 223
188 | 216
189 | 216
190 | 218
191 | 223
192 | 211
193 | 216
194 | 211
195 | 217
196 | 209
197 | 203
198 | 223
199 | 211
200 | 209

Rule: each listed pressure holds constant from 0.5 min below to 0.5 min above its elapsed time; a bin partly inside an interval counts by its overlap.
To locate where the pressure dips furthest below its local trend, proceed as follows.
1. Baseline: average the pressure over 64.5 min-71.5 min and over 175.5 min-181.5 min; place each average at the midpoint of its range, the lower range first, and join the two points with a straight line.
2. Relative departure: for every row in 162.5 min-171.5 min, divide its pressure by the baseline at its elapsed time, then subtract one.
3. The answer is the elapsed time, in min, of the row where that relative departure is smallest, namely 166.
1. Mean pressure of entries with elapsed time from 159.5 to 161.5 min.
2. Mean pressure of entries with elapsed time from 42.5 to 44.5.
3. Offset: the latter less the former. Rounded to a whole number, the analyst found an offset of 14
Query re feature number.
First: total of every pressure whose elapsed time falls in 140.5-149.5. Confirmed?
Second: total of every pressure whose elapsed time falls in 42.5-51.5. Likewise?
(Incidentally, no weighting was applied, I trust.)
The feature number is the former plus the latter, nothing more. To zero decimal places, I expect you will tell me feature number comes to 3749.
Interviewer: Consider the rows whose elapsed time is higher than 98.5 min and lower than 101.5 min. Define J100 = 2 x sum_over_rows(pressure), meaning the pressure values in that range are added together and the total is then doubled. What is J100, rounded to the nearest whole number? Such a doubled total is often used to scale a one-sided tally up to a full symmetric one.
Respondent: 906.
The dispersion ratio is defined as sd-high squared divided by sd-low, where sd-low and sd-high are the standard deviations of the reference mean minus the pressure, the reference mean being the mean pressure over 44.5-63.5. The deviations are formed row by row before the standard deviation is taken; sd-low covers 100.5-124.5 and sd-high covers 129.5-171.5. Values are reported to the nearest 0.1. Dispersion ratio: 2.2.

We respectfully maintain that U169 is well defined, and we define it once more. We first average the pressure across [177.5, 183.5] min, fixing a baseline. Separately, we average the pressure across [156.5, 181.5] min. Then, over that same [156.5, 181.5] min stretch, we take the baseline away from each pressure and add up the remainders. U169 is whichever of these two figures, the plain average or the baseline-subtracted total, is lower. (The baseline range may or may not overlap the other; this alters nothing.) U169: -103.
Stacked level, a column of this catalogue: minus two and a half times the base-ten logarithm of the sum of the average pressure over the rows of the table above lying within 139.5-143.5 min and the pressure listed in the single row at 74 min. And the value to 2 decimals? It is -6.51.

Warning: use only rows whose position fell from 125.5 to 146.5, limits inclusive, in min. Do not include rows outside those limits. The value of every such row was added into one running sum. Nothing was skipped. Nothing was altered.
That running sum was 4308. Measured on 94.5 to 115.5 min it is 3707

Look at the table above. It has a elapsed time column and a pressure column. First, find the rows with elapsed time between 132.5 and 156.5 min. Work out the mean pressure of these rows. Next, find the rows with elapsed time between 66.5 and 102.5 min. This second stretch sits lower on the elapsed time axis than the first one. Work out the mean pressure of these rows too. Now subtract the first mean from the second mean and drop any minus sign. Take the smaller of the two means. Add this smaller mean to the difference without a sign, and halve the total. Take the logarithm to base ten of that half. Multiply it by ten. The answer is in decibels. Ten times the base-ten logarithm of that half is 20.1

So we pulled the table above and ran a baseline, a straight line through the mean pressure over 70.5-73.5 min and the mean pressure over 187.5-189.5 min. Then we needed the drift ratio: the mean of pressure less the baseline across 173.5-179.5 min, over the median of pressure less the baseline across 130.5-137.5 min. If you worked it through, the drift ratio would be 1.7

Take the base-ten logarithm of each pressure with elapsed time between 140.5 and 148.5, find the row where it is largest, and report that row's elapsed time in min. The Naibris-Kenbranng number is 143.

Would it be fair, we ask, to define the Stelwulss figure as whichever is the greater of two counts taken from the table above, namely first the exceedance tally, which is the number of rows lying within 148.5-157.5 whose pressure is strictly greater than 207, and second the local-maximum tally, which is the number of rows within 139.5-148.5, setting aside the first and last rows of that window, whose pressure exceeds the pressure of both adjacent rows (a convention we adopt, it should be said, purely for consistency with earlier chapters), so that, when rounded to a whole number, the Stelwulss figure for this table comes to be 5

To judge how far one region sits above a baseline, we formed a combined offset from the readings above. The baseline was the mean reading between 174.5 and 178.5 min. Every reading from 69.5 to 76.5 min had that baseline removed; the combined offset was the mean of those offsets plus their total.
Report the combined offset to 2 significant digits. -76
